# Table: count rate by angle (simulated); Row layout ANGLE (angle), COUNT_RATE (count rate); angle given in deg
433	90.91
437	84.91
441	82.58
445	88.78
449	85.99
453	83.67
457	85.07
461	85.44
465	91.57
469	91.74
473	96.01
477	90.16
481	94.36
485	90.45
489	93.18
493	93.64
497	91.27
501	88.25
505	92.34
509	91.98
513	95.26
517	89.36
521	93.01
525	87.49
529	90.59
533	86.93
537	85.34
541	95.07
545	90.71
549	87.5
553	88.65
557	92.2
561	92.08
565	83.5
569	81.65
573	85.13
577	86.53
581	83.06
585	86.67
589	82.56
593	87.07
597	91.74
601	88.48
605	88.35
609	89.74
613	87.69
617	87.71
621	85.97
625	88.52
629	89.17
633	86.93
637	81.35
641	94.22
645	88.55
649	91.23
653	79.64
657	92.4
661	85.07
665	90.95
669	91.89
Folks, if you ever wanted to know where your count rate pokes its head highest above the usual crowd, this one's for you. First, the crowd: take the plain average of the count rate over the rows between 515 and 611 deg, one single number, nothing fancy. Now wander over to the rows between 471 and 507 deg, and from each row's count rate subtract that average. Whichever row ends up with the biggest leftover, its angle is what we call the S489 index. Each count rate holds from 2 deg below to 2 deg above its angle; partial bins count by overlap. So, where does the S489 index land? 473 deg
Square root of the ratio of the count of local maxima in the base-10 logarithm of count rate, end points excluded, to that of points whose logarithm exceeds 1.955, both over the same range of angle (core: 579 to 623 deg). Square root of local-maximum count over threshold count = 2.0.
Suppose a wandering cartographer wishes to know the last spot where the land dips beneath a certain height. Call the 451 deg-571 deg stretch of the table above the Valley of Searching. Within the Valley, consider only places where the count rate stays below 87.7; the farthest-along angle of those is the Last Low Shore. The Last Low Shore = 569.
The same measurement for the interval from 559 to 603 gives 593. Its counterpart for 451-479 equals 461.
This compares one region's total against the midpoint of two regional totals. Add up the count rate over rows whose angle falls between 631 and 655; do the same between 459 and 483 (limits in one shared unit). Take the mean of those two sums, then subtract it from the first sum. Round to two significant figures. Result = -14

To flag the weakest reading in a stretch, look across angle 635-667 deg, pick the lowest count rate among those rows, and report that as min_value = 79.64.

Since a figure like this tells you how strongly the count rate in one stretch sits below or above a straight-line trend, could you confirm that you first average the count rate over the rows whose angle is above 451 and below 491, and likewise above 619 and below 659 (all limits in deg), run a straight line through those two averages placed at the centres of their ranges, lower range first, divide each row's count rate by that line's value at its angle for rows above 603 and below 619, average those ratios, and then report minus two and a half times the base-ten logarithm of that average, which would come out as -0.002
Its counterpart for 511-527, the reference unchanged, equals -0.022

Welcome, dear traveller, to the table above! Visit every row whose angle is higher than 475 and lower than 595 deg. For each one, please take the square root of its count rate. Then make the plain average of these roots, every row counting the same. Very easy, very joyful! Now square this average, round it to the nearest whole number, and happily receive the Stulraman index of 89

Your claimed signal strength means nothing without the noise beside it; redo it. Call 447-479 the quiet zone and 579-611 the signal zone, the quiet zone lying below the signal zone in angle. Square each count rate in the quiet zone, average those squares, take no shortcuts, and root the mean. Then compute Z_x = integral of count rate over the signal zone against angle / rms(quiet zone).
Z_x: 31.4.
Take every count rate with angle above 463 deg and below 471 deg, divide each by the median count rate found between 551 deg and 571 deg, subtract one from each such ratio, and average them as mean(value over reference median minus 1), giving 0.03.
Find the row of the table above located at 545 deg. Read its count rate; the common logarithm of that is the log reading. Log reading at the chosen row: 1.96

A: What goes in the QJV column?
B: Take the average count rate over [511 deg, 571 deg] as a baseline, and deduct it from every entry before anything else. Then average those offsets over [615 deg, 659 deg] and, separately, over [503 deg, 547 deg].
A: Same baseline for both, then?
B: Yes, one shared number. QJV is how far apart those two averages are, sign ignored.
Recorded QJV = 2.9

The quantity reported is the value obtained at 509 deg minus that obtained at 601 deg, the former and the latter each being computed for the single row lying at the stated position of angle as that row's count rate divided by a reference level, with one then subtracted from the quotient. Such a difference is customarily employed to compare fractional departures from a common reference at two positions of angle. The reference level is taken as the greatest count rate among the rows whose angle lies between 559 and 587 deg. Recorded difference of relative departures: 0.04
